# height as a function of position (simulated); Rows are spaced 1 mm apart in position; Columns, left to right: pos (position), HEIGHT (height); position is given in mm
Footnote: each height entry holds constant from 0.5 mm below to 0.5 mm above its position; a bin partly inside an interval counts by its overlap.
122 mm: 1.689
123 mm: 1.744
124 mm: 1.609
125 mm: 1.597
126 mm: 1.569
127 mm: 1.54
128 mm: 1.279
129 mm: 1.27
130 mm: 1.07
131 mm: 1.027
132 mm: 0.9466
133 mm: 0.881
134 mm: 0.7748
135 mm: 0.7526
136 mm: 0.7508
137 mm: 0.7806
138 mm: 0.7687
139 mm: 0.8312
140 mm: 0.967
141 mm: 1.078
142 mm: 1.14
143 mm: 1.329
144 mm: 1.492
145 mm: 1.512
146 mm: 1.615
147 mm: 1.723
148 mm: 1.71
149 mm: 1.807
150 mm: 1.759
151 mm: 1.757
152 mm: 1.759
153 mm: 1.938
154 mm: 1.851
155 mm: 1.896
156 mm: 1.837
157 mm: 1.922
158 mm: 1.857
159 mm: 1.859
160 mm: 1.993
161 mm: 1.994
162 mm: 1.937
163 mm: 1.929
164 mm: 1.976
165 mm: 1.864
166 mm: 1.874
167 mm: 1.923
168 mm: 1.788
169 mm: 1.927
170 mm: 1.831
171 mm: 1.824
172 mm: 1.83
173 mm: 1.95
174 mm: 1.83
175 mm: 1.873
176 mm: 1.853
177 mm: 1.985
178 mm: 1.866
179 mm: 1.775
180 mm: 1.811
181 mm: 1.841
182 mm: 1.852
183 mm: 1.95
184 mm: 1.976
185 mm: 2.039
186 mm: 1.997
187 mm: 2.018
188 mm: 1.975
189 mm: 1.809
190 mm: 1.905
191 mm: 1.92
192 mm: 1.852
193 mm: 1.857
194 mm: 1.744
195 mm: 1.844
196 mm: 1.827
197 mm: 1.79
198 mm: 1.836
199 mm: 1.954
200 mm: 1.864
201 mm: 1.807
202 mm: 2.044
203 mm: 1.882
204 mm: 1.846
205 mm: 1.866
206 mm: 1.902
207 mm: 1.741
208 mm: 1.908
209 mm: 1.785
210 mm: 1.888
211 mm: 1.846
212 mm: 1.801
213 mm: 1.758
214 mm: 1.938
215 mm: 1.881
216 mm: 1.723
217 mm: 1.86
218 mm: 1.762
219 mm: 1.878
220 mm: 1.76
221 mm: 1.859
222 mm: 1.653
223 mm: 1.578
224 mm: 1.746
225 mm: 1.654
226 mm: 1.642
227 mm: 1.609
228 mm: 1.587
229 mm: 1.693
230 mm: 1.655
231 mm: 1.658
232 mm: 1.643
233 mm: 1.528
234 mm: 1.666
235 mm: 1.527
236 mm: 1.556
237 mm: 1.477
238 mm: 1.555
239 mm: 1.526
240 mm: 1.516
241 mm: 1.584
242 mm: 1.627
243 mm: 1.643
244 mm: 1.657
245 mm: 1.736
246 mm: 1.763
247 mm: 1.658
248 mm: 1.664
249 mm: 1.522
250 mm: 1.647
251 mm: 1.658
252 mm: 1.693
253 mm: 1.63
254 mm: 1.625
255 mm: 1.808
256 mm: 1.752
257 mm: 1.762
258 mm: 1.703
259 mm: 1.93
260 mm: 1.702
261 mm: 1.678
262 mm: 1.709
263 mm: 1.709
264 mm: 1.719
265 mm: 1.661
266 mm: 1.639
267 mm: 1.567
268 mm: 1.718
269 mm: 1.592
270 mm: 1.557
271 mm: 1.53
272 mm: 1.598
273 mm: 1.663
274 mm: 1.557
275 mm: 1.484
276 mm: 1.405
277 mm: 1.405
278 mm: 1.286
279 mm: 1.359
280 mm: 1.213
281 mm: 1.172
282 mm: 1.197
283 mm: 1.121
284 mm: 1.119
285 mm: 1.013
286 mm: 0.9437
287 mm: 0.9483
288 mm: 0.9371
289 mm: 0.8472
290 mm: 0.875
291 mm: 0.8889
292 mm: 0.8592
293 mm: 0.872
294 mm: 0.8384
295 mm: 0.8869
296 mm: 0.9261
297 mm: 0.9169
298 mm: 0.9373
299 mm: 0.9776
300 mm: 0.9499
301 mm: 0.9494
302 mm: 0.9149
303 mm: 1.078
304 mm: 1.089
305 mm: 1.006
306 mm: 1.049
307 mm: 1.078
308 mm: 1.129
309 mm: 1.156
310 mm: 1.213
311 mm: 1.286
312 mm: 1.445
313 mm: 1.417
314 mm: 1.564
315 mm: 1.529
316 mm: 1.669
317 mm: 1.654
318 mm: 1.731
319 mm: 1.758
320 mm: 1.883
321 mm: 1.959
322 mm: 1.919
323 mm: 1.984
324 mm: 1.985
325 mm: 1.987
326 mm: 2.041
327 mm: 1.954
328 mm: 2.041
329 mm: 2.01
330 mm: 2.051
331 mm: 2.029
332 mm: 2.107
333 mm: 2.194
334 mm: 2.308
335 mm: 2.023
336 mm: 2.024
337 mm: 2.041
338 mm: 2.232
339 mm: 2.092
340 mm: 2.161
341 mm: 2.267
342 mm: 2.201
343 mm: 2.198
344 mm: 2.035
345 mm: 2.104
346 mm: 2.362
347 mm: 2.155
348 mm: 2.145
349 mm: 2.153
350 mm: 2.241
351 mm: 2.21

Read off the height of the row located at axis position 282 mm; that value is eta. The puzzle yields 1.197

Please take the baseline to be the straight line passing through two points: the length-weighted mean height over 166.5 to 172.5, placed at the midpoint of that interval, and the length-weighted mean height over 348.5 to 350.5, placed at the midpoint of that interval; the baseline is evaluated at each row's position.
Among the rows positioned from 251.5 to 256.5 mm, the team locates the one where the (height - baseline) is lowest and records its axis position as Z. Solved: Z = 254 mm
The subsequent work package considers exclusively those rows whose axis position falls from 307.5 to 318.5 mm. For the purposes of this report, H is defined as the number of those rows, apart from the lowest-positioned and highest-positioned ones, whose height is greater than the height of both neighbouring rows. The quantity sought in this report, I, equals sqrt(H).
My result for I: 1.7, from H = 3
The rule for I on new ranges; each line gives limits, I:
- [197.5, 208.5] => 1.7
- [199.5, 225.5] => 3.0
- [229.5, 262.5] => 3.2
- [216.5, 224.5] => 1.4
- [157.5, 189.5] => 3.0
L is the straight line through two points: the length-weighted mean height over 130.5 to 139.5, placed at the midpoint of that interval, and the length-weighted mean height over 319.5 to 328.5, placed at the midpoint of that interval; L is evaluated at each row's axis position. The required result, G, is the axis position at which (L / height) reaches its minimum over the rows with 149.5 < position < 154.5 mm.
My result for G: 153 mm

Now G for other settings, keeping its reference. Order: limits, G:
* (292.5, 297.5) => 296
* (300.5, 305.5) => 304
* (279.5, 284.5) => 280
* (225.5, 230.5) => 229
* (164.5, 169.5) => 167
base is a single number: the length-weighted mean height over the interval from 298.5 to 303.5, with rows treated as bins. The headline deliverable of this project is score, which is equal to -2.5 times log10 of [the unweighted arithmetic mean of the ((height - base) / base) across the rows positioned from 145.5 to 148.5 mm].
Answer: 0.3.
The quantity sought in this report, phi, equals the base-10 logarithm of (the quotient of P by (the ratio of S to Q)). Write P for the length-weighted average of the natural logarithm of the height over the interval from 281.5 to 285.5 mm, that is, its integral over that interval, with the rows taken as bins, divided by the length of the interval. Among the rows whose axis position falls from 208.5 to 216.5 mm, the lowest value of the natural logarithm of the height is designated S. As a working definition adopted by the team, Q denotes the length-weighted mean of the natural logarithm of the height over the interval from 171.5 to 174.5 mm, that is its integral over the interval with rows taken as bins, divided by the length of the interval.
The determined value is -0.9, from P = 0.10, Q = 0.63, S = 0.54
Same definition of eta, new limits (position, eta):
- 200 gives 1.864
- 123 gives 1.744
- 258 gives 1.703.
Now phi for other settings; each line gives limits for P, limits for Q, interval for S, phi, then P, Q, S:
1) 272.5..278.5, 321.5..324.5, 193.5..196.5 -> -0.3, 0.38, 0.67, 0.56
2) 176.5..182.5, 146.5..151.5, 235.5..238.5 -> -0.1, 0.62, 0.56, 0.39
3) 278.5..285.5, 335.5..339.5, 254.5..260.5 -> -0.7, 0.15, 0.74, 0.53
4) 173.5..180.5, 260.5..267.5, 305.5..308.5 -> 0.8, 0.62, 0.51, 0.05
